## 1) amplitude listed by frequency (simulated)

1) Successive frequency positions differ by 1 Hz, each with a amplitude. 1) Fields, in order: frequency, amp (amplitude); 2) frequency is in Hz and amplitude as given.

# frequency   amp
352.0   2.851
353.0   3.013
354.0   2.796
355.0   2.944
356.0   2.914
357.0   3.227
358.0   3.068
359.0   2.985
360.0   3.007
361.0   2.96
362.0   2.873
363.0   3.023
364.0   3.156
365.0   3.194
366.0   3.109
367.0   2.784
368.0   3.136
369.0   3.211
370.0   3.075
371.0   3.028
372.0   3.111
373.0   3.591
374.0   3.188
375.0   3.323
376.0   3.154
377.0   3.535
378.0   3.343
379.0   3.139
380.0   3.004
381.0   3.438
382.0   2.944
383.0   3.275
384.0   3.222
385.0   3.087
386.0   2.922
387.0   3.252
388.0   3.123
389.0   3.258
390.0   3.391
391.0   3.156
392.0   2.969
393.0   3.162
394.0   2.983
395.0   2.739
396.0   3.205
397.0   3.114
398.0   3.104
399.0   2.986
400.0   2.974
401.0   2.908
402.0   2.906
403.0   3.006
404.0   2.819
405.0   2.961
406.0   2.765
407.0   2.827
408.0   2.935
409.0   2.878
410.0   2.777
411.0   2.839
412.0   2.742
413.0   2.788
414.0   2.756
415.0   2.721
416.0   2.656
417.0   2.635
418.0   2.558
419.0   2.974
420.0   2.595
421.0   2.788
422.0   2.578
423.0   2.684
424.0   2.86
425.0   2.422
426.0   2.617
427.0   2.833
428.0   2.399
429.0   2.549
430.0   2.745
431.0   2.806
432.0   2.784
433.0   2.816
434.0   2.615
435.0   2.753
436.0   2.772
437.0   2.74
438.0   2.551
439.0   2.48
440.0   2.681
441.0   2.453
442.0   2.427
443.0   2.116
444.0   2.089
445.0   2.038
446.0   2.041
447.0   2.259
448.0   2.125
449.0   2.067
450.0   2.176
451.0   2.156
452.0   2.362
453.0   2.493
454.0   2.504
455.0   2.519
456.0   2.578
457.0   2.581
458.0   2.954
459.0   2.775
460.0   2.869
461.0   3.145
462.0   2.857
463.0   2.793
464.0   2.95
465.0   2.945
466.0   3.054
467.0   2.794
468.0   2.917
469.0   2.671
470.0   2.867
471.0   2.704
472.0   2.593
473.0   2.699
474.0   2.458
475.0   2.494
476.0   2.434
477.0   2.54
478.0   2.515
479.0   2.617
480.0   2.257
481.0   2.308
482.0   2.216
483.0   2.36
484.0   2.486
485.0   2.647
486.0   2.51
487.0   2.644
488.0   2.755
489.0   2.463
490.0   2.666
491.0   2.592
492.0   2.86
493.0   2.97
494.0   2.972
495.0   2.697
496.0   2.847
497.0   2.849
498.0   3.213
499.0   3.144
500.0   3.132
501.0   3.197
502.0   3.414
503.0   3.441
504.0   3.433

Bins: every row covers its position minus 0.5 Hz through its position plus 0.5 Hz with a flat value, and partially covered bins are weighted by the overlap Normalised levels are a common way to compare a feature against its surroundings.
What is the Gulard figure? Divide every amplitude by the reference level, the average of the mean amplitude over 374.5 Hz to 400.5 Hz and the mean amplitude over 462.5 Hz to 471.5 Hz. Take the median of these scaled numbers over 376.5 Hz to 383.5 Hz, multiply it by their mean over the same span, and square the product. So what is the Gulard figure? 1.4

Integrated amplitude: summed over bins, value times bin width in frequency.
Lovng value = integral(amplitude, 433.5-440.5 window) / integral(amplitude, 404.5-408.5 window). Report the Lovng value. 1.6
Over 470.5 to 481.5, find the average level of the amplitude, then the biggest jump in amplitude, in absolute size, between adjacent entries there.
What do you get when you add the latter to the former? 2.87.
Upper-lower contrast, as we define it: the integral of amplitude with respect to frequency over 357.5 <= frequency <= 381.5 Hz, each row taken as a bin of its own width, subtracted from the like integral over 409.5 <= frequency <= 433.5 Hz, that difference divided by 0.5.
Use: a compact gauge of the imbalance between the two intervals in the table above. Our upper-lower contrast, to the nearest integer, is -21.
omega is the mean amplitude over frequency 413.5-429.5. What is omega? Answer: 2.66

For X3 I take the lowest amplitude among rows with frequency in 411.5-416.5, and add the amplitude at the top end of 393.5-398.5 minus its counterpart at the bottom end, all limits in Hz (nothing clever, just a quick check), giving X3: 2.8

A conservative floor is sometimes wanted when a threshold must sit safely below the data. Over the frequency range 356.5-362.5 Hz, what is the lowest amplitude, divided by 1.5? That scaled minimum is 1.9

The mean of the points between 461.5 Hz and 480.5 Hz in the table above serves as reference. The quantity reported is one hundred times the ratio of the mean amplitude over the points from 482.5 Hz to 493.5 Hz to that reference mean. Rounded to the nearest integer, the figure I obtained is 98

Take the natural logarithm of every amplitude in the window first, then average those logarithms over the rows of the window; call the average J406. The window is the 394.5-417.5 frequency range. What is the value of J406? 1.05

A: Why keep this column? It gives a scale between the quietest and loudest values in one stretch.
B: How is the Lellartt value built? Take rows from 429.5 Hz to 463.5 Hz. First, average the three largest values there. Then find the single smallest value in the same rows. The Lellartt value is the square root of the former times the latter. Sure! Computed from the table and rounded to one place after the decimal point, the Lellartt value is 2.5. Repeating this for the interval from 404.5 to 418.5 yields 2.7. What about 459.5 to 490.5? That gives 2.6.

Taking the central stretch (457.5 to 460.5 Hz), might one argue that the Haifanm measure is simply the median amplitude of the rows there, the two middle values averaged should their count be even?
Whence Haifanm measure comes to 2.9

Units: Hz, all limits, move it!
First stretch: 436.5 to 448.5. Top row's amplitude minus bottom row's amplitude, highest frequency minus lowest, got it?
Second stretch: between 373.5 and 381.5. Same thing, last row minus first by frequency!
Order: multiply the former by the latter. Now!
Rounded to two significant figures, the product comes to -0.15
